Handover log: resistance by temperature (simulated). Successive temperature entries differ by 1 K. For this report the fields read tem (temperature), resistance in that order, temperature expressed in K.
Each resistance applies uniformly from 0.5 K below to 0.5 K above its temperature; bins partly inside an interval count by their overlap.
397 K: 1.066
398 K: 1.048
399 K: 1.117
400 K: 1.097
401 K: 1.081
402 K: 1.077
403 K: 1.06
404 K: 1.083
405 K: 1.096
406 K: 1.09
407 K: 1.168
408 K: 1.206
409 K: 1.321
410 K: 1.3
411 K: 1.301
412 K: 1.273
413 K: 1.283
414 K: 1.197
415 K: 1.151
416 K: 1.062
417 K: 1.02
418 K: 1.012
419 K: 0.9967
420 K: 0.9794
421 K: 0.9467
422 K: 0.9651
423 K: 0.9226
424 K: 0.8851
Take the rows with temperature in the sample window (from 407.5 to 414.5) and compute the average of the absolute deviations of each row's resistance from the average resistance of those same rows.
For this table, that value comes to 0.038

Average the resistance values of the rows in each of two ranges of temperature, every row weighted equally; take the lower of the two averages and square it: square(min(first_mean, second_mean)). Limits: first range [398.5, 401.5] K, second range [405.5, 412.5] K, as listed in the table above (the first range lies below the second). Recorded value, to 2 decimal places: 1.21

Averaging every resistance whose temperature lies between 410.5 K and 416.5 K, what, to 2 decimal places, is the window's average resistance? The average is 1.21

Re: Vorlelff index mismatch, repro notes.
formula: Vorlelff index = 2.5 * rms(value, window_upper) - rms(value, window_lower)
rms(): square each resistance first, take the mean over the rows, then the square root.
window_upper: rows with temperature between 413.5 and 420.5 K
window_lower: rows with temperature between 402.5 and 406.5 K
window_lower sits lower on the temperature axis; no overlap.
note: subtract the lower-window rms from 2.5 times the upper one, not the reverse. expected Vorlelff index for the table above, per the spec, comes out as 1.57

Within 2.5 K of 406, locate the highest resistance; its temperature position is 408 K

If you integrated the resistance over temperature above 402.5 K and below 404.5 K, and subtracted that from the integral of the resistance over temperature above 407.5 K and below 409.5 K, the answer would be 0.4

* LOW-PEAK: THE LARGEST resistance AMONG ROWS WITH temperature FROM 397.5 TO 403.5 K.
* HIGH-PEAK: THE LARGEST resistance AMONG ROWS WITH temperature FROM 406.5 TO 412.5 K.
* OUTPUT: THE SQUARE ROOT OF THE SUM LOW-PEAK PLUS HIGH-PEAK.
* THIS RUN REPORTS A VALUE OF 1.56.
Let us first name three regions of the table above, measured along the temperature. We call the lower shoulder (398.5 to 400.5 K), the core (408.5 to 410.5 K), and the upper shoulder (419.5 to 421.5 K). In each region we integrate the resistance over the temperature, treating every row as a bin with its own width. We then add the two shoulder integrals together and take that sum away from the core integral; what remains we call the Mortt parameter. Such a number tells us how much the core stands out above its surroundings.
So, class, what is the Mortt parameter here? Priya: -1.5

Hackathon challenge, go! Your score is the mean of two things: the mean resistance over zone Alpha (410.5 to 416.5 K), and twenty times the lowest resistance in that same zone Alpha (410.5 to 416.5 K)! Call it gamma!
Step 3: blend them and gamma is 11.2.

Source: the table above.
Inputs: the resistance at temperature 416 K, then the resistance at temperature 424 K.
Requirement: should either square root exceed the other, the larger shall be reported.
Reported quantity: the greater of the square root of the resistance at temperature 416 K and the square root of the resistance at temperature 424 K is 1.03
